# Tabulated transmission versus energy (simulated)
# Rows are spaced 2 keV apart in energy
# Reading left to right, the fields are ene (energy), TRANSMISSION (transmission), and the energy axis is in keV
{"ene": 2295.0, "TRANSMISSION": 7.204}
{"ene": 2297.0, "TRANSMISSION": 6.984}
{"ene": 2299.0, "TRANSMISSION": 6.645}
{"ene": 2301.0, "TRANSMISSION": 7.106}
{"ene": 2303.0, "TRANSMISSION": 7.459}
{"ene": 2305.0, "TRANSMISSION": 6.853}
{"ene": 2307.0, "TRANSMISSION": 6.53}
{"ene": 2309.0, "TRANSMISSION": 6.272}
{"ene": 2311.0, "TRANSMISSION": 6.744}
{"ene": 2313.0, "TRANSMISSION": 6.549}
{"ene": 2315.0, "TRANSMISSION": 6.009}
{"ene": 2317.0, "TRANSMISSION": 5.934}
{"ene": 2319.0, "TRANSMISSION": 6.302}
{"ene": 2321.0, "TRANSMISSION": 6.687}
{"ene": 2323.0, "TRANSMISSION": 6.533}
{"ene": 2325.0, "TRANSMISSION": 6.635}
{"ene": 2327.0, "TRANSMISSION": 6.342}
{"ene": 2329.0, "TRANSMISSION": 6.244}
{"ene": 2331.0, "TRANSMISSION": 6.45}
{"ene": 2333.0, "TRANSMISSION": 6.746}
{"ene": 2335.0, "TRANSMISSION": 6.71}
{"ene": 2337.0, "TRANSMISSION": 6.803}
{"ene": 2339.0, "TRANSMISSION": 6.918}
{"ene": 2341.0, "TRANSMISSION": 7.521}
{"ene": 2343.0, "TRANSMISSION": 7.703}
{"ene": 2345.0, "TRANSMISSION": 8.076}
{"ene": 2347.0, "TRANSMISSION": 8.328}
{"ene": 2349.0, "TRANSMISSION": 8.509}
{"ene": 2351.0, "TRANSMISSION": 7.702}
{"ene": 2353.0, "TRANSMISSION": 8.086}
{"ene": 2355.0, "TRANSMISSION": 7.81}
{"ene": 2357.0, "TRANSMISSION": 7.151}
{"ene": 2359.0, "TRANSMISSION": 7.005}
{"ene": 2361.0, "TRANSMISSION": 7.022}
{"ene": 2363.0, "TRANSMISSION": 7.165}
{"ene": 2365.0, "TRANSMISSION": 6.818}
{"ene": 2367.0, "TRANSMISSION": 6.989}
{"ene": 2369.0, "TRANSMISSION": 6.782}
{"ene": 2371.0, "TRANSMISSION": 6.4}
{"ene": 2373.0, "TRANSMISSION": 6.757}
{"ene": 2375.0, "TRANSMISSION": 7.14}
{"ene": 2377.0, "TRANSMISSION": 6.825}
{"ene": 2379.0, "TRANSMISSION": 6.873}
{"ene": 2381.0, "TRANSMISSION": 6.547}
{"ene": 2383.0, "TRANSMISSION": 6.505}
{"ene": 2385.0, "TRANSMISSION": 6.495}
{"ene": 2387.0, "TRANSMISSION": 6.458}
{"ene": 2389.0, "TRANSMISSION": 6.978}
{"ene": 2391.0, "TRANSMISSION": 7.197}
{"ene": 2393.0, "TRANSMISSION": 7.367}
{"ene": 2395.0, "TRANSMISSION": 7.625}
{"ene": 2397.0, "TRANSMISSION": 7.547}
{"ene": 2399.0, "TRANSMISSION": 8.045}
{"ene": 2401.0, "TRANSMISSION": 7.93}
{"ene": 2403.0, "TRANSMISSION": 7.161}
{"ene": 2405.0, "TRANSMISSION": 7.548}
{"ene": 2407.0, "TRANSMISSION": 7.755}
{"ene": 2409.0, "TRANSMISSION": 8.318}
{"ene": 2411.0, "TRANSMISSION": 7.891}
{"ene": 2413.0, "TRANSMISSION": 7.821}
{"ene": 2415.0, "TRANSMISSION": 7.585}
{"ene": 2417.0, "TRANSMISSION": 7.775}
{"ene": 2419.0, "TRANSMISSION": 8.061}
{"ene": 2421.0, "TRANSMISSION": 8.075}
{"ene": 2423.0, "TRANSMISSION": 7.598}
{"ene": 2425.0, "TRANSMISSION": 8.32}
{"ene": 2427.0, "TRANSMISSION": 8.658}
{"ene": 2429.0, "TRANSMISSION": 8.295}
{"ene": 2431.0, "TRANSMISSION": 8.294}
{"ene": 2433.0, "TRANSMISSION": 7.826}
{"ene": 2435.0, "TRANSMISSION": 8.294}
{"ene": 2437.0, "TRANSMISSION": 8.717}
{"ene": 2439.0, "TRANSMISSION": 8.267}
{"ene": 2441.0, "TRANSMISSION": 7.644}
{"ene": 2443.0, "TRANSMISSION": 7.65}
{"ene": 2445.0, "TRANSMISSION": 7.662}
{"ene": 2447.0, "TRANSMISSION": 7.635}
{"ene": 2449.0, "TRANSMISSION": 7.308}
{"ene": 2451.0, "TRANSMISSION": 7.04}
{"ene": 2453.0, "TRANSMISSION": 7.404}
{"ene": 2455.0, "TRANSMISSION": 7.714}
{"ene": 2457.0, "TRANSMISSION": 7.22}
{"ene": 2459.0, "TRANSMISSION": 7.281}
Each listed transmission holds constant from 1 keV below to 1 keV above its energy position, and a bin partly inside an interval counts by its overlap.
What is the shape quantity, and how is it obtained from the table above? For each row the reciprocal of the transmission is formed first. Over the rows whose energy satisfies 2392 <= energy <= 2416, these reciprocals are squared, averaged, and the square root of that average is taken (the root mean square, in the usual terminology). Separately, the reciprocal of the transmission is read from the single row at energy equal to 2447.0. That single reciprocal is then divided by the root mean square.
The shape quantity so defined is 1.01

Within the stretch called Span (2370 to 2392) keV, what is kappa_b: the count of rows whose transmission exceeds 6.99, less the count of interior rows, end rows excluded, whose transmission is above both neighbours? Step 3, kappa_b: 0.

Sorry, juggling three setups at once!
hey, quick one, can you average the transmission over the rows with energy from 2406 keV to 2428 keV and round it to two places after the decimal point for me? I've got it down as 7.99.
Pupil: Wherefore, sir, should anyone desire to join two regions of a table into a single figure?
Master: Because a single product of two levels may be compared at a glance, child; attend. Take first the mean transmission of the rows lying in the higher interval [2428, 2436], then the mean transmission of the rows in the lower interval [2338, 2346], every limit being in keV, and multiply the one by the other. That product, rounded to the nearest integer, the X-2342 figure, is 62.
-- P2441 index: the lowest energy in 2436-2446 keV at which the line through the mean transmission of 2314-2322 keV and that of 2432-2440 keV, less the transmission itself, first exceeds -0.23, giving 2439.0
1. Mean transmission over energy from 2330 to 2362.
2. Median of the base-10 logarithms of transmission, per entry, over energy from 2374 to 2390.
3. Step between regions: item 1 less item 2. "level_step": 6.6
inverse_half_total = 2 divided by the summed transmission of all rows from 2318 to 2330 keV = 0.052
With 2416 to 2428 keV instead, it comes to 0.041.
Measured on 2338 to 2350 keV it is 0.043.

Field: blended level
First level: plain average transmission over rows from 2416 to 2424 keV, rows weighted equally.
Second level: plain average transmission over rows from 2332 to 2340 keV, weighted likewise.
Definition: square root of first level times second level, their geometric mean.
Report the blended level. 7.32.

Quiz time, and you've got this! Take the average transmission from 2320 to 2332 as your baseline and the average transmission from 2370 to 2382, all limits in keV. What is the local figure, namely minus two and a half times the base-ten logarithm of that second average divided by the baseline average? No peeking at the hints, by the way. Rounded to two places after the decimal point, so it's -0.05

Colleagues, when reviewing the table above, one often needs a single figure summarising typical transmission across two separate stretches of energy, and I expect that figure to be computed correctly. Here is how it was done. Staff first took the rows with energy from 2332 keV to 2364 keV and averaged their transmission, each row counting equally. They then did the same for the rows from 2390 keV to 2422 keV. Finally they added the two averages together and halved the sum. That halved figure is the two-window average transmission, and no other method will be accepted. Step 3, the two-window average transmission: 7.6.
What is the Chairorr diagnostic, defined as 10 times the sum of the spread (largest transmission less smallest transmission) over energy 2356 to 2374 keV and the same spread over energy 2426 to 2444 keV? 18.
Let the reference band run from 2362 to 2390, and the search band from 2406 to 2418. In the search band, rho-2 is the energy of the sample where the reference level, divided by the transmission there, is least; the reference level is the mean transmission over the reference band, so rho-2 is 2409.0 keV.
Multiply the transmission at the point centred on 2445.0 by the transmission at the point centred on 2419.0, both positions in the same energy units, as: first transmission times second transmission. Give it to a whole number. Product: 62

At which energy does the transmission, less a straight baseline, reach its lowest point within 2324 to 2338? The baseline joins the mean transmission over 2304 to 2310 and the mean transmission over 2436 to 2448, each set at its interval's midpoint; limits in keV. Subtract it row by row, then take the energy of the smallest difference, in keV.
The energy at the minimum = 2329.0 keV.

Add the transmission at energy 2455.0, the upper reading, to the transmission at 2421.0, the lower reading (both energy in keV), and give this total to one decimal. 15.8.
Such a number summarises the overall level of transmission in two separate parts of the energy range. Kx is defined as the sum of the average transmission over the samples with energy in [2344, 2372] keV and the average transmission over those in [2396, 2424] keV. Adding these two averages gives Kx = 15.2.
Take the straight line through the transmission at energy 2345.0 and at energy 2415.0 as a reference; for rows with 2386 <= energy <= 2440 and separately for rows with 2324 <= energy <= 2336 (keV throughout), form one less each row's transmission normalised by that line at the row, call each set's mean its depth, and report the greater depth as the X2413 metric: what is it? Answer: 0.20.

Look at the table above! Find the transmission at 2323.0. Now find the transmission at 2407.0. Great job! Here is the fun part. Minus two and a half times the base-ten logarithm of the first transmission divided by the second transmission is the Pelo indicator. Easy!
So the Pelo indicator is 0.19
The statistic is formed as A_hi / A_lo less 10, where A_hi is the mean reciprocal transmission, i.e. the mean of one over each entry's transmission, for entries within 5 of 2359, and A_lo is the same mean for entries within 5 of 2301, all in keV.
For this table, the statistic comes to -9.03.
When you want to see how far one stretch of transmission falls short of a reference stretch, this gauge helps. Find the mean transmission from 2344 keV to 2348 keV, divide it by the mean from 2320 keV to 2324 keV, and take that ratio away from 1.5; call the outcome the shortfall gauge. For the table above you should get 0.26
